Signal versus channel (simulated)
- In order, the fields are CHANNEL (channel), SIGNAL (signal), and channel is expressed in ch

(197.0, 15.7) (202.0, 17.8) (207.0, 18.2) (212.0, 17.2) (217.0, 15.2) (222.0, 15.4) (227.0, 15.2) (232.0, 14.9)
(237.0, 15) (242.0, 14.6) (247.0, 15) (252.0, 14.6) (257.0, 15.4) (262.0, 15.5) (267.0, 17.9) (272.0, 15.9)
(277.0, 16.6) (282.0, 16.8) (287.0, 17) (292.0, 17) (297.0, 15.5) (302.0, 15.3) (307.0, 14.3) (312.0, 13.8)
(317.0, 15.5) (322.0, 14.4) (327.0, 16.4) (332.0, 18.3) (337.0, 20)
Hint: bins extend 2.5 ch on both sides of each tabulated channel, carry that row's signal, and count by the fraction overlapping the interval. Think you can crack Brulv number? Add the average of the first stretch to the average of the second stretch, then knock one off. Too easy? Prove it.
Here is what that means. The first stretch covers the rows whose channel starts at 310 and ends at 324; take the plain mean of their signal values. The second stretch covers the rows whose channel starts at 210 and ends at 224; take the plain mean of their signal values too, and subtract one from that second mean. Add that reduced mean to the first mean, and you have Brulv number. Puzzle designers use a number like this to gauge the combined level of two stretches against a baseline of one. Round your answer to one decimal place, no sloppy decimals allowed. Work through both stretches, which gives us 29.5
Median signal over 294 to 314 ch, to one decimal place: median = 14.8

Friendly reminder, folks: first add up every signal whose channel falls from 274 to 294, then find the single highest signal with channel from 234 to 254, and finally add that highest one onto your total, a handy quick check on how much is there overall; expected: 82.4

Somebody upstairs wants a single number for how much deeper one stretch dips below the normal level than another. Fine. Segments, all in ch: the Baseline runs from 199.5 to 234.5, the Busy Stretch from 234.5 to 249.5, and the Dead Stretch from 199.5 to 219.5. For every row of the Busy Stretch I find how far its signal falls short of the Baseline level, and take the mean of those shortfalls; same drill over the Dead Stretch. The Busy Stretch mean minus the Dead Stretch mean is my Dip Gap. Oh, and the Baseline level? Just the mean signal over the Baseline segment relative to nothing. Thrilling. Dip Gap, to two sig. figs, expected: 2.2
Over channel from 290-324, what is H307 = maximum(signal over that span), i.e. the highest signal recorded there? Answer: 17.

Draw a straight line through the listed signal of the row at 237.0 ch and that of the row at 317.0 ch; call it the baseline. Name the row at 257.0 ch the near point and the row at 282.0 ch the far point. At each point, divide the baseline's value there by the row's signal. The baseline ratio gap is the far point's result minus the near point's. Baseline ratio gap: -0.07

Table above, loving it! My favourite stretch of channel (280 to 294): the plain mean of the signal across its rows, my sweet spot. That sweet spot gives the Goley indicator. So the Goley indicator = 16.9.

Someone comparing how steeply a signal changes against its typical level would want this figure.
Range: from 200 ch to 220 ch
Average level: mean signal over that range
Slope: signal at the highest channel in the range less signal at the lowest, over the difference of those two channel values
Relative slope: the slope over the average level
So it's -0.010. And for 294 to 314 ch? -0.008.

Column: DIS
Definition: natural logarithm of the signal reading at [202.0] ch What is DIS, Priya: 2.88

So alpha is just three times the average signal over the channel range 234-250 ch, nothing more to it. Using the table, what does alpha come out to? 44.6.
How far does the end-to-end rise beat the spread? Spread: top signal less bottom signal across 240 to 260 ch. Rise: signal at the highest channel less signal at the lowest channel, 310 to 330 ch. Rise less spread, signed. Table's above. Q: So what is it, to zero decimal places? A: 2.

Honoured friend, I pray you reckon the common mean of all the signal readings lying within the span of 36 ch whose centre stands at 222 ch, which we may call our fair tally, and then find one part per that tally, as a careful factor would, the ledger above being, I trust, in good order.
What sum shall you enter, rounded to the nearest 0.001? 0.063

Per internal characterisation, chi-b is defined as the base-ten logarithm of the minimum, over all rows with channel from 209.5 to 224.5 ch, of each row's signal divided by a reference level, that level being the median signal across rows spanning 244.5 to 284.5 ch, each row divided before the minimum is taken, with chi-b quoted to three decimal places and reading -0.014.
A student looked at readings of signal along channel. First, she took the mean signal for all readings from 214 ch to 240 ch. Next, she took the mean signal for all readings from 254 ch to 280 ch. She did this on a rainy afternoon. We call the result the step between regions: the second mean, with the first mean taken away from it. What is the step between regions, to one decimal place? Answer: 1.1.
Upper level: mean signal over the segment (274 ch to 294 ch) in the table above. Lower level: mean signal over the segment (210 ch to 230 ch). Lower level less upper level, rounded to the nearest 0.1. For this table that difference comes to -1.1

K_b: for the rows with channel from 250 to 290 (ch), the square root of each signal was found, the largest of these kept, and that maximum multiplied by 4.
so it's 16.9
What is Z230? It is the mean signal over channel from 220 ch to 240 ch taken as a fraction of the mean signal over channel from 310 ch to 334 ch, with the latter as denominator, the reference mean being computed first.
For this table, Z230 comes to 0.96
